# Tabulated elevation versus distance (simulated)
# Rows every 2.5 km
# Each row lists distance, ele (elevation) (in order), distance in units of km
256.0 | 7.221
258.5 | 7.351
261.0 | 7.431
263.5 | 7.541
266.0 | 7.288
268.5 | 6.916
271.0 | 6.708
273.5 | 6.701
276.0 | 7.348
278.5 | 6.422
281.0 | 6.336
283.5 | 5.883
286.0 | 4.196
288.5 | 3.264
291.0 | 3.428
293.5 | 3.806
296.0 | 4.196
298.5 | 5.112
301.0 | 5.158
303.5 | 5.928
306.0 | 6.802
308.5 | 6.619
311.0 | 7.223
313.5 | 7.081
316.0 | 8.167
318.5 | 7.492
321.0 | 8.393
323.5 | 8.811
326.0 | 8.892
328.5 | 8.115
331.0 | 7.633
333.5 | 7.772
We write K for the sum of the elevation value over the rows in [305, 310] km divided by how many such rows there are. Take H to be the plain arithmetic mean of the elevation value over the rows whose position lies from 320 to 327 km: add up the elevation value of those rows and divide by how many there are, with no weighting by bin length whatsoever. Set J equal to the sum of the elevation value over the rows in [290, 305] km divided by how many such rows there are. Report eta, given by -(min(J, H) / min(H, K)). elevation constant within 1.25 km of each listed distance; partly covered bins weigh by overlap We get -0.69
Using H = 8.7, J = 4.6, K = 6.7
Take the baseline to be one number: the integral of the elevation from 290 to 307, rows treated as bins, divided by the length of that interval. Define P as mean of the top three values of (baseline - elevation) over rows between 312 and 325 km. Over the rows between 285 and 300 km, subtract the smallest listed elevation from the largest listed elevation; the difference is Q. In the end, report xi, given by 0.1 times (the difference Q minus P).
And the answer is 0.45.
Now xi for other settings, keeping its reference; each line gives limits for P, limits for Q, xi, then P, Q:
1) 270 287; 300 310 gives 0.22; -0.6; 1.64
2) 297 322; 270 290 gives 0.46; -0.5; 4.08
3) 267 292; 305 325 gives 0.09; 1.3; 2.19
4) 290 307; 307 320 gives 0.04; 1.1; 1.55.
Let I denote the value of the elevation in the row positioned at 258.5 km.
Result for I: 7.351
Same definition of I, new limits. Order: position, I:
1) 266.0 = 7.288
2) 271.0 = 6.708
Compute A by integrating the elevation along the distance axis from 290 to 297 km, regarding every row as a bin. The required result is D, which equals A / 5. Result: 5.3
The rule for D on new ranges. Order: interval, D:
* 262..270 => 11.6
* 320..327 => 12.2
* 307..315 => 11.2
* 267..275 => 10.9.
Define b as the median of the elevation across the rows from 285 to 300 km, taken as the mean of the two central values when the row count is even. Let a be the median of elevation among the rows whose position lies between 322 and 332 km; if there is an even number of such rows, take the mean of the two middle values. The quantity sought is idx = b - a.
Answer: -4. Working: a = 8.5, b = 4.0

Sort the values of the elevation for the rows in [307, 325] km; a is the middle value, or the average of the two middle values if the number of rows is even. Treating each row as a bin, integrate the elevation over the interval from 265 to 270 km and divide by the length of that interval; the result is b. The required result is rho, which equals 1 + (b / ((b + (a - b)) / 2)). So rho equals 2.89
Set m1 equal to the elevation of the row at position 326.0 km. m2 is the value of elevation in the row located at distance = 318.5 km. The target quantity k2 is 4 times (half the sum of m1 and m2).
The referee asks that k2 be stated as 32.8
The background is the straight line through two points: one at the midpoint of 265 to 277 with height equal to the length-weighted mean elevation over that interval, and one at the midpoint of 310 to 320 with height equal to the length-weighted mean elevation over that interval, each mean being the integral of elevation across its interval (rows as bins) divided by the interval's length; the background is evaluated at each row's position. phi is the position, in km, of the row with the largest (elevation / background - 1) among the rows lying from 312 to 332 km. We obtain 326.0 km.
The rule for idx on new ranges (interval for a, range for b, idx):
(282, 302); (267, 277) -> 3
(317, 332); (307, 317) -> -1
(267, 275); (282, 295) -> -3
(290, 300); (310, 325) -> 4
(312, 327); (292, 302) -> -4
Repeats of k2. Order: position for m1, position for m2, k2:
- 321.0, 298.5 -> 27.0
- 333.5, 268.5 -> 29.4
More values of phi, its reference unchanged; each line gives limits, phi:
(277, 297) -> 278.5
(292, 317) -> 316.0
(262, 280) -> 263.5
